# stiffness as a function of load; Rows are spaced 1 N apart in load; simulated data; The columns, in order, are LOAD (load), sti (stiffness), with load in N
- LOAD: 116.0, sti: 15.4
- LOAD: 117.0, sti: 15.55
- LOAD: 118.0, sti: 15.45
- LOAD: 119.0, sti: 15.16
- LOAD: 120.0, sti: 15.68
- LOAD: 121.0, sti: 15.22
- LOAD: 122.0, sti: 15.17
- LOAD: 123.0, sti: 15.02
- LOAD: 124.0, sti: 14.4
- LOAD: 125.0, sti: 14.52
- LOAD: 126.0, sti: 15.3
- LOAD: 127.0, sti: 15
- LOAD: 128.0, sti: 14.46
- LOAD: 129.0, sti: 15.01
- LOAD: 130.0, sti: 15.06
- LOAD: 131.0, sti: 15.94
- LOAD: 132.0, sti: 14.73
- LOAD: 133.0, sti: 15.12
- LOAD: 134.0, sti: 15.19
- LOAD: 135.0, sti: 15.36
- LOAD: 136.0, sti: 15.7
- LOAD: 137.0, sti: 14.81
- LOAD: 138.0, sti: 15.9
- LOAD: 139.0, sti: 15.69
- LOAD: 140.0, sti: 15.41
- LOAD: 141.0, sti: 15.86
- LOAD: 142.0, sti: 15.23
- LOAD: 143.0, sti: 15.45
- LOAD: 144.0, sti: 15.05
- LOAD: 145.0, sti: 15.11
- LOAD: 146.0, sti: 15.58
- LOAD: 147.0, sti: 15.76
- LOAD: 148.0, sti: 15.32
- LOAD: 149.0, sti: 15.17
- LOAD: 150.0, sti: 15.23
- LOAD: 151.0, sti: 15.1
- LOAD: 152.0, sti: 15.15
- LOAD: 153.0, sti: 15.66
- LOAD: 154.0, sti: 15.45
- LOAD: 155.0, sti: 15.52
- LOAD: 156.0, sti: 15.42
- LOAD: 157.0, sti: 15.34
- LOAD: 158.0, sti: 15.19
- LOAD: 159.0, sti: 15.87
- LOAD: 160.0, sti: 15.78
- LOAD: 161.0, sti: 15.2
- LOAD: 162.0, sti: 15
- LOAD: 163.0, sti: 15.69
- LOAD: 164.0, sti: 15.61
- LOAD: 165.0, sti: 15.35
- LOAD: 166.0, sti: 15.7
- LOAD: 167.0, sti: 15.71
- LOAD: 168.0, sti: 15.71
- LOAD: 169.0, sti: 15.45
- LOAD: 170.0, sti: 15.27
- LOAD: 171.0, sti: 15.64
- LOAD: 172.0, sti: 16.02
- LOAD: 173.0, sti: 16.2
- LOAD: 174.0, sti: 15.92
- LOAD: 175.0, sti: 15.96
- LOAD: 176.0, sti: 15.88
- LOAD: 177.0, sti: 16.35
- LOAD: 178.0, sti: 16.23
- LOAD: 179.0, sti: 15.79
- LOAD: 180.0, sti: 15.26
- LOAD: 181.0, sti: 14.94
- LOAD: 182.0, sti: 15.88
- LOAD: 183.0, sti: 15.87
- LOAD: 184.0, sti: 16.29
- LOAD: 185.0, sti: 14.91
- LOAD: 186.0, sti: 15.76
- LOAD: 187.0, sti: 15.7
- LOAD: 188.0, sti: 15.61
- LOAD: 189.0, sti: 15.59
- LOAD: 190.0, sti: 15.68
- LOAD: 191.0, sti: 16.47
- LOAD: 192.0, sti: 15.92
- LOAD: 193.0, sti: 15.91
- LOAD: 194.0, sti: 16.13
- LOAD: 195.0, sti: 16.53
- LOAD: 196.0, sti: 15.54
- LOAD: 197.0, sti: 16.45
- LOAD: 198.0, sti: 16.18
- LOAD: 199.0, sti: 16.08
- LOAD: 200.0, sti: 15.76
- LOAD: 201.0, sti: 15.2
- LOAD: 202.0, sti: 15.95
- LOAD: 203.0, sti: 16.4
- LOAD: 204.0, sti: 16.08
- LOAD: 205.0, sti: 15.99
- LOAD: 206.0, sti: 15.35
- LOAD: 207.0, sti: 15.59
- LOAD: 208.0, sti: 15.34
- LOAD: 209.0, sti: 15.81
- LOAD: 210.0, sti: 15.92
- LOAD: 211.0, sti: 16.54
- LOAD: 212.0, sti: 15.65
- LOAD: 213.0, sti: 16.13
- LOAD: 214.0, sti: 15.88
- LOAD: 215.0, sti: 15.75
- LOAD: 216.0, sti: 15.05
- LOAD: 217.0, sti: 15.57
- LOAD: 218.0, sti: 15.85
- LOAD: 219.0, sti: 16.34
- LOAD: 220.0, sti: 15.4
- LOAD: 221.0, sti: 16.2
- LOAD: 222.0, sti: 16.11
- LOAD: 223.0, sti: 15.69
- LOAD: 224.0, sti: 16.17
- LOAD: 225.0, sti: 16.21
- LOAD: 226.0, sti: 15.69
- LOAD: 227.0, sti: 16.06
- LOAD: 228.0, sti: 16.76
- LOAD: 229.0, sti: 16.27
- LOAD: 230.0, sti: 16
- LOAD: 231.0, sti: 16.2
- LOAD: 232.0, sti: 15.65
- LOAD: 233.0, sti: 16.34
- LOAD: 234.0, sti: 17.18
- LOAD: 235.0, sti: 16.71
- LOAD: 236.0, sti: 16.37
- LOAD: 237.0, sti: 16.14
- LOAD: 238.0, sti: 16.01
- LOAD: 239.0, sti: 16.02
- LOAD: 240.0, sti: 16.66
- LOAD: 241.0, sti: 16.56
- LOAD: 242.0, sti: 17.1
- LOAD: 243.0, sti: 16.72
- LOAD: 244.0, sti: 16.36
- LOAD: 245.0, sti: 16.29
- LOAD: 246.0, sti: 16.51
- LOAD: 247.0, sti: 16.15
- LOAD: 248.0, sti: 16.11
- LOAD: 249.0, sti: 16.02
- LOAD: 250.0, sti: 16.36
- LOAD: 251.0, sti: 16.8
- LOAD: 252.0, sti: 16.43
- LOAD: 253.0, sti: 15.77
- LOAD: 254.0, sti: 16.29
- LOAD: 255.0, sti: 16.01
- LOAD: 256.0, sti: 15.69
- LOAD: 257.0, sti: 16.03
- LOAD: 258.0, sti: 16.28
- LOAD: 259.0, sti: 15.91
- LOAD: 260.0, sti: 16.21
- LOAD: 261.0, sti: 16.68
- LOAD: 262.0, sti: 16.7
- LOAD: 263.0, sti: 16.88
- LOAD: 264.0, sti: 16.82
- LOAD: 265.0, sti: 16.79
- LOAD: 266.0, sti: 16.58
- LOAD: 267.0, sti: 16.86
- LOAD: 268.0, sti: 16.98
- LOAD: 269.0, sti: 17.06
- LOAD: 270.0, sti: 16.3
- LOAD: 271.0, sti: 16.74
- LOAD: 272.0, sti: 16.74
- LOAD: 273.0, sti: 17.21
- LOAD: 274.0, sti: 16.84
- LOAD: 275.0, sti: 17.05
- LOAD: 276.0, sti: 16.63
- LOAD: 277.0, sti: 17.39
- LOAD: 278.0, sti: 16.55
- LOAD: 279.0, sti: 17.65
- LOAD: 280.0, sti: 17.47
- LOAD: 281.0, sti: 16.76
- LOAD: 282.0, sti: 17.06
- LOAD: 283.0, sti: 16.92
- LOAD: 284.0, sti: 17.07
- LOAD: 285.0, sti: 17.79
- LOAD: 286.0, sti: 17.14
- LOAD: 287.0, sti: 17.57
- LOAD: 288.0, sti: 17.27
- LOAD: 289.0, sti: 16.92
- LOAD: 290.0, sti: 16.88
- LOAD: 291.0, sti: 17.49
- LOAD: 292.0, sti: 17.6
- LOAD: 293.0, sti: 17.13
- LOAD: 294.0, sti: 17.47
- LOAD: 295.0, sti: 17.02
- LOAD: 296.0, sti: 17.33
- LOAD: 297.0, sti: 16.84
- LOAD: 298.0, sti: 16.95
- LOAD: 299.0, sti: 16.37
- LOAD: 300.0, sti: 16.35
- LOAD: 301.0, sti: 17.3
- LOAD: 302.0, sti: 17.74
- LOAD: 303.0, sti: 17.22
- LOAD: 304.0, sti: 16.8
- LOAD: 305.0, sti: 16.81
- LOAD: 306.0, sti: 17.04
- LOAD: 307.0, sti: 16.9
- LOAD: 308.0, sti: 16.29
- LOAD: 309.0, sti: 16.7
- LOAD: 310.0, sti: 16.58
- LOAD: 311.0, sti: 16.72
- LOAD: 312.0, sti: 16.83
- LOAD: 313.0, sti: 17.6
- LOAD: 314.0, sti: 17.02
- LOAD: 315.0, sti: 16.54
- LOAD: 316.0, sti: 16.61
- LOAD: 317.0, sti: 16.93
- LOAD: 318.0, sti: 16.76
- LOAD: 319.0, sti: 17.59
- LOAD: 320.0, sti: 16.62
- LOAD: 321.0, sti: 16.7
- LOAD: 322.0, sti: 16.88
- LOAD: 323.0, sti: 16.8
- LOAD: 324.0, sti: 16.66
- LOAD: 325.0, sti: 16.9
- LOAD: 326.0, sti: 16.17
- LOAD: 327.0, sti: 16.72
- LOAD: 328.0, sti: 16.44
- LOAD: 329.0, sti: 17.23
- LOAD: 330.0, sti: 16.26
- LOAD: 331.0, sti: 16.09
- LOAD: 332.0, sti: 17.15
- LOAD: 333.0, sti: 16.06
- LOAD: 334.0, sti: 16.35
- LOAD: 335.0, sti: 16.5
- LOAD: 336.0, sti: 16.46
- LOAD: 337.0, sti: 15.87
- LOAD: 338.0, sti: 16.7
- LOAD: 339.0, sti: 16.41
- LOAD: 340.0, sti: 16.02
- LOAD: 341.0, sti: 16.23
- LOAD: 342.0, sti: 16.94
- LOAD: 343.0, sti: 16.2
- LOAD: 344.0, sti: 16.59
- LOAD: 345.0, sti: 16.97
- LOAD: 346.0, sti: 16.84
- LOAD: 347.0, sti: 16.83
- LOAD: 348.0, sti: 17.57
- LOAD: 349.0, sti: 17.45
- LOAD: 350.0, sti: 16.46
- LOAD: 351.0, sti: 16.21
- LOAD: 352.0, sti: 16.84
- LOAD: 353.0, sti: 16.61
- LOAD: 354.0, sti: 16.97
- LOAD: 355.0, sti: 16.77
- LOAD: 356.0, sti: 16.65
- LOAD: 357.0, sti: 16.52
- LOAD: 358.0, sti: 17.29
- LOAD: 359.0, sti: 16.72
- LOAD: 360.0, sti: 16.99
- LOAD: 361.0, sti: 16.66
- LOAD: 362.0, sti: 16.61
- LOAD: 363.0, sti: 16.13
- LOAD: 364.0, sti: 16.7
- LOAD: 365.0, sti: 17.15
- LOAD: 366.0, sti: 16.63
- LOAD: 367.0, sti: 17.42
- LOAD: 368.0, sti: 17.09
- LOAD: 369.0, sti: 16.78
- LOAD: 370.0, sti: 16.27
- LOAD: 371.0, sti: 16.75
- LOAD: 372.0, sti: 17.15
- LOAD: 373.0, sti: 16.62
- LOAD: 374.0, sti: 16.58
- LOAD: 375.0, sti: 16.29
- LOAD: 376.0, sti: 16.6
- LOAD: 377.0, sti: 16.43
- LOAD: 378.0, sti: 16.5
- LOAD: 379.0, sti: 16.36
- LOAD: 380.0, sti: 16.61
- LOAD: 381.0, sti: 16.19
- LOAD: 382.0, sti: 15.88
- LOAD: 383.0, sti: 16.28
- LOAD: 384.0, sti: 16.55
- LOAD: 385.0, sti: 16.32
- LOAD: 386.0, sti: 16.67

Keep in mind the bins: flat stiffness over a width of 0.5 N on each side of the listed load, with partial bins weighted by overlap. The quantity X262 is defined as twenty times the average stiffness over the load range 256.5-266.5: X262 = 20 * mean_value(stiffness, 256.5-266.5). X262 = 330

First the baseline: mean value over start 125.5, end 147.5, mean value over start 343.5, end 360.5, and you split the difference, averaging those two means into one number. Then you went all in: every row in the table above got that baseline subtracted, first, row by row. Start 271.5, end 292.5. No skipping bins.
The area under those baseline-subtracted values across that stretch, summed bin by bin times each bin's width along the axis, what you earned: 22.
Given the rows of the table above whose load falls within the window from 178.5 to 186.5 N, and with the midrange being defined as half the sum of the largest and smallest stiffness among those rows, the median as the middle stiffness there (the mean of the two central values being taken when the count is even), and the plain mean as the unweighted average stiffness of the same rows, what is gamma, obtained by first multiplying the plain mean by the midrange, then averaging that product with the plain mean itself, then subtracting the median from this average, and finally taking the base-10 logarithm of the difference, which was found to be 2.06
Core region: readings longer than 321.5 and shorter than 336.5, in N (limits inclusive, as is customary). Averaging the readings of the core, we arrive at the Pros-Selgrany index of 16.6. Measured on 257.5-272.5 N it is 16.6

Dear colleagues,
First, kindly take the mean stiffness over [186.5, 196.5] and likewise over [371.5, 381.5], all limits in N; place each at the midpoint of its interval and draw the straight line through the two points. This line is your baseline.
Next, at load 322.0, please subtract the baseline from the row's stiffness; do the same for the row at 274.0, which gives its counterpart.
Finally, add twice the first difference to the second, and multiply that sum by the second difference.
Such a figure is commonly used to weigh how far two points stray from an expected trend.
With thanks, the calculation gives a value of 1.1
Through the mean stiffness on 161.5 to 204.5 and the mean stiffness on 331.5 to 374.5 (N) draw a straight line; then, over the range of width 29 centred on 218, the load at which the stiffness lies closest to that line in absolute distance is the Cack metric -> 210.0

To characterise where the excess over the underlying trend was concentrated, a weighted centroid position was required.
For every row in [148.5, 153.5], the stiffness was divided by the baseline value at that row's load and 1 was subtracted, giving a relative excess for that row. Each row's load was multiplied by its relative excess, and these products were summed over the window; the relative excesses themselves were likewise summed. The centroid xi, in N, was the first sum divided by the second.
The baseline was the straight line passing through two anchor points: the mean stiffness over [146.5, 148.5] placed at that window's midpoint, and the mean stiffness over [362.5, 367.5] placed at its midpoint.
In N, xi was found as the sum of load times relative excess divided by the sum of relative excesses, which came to 150.4 N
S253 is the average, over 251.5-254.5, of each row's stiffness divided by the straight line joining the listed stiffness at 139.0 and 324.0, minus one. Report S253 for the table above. -0.008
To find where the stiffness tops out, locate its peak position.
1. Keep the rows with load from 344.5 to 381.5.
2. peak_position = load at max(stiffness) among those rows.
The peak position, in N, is 348.0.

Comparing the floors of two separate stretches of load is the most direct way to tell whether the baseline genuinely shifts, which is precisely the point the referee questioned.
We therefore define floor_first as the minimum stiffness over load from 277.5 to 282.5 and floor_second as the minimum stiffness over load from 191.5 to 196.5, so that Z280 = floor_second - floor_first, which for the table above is -1.0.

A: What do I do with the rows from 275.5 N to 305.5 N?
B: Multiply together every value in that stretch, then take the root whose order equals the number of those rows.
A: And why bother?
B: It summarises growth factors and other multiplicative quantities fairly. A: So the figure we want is 17.1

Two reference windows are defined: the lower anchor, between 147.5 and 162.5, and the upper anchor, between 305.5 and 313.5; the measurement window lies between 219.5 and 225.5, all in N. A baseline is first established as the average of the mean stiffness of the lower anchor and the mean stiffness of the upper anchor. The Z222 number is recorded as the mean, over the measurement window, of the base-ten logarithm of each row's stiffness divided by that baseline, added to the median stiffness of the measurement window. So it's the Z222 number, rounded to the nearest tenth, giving 16.1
